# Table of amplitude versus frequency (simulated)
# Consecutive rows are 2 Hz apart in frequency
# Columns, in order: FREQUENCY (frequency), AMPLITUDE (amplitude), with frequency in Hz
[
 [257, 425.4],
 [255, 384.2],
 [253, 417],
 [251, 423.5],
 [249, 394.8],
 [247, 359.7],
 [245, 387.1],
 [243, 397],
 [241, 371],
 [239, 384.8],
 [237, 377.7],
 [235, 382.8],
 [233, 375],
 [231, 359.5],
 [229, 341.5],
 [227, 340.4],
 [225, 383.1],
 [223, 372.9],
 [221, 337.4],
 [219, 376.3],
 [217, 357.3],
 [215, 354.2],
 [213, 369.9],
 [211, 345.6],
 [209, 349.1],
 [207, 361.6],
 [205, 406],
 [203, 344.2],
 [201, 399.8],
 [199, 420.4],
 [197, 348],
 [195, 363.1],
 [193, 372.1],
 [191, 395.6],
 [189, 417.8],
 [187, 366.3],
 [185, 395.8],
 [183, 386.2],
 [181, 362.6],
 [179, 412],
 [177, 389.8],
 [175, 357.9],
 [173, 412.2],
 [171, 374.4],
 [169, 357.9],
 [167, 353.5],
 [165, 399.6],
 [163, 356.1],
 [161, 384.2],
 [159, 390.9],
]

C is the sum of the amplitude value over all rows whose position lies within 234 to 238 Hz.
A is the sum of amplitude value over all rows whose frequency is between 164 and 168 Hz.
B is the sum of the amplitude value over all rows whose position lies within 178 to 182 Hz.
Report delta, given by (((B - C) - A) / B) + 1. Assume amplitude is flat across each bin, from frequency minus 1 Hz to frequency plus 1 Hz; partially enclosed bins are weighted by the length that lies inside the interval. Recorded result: 0.05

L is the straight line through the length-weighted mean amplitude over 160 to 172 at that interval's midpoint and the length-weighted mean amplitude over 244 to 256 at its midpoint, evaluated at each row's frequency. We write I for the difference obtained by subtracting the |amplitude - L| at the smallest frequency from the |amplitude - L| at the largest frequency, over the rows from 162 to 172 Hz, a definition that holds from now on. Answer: -12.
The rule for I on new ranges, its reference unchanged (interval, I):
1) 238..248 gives 27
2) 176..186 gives 4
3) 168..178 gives 2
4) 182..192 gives 7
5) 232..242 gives 6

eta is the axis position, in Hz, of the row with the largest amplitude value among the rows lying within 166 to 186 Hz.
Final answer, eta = 173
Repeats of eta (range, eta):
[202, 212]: 205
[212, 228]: 225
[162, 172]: 165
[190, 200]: 199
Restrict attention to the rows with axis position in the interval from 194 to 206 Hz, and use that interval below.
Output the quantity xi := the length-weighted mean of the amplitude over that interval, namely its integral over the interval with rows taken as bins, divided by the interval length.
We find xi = 380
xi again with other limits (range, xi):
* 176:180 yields 401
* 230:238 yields 374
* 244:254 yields 396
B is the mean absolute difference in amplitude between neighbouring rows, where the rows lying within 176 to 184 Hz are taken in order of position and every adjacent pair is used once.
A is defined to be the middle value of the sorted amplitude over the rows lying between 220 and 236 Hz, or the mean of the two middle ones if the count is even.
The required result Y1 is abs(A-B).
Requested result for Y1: 334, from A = 366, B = 31.7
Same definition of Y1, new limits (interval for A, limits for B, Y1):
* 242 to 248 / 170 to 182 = 348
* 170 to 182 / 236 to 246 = 368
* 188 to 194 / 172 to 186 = 364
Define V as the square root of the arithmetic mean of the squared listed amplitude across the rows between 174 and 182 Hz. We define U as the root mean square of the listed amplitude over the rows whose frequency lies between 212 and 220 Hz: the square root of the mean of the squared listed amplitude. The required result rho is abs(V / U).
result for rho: 1.05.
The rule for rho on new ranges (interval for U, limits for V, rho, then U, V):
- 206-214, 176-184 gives 1.09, 357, 388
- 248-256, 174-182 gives 0.94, 405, 381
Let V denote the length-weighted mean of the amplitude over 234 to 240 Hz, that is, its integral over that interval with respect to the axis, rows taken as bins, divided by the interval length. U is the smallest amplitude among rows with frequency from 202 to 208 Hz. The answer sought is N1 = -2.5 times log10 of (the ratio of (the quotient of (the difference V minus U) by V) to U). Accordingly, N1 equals 8.9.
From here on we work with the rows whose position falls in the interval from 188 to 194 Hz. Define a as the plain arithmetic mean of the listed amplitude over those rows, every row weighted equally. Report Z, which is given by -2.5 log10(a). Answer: -6.49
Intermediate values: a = 395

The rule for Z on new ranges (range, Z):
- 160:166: -6.45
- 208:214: -6.38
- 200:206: -6.46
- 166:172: -6.40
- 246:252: -6.49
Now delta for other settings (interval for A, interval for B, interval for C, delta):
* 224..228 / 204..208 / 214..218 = 0.13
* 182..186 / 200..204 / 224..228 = -0.02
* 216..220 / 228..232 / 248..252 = -0.21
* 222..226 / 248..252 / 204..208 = 0.14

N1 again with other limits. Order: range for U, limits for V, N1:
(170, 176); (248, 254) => 8.6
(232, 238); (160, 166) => 11.1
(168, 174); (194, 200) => 9.6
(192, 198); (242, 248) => 9.0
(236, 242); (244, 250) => 10.4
